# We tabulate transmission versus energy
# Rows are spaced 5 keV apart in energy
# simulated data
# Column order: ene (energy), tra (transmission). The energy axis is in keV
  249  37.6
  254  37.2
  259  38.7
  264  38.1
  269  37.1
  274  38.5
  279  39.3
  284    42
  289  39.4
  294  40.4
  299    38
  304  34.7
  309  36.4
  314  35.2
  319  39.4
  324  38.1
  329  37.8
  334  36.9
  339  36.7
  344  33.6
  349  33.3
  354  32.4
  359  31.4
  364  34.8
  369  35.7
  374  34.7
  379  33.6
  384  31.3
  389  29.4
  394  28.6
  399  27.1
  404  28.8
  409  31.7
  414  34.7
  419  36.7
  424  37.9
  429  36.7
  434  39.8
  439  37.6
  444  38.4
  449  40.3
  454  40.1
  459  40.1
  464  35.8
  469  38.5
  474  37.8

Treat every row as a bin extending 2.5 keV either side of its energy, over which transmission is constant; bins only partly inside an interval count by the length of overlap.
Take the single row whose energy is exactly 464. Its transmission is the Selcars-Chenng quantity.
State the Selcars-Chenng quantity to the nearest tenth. 35.8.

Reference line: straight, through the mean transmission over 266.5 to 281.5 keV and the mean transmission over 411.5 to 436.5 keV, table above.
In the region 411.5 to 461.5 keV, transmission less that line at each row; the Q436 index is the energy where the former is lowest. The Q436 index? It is 414 keV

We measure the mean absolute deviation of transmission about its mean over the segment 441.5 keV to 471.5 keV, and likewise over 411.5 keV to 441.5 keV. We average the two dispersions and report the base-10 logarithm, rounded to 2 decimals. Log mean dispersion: 0.10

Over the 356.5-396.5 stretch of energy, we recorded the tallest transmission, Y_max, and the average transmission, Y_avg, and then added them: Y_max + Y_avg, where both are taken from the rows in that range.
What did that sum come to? 68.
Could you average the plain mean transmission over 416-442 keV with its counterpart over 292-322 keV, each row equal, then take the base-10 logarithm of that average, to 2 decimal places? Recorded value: 1.57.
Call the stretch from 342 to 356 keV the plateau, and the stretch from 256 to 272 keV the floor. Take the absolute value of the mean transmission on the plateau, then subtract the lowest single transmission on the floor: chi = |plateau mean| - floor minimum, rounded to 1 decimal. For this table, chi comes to -4.0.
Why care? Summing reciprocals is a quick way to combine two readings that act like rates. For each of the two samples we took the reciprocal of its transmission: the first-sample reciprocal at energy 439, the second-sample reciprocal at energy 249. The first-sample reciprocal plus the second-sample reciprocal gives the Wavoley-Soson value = 0.0532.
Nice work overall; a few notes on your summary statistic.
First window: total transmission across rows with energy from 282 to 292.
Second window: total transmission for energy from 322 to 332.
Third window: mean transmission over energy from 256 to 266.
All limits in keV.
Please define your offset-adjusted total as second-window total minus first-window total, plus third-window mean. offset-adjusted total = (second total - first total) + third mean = 33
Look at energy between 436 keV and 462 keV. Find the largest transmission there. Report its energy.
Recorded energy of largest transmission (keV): 449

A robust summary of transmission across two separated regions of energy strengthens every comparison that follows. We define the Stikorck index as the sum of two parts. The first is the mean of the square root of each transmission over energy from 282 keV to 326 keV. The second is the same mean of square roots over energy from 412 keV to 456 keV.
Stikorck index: 12.34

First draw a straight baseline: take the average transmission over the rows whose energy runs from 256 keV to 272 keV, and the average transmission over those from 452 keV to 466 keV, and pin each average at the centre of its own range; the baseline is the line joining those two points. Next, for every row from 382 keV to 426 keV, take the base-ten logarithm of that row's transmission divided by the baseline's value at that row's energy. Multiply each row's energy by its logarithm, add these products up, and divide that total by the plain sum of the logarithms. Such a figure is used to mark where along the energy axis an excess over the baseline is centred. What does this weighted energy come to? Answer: 398.5 keV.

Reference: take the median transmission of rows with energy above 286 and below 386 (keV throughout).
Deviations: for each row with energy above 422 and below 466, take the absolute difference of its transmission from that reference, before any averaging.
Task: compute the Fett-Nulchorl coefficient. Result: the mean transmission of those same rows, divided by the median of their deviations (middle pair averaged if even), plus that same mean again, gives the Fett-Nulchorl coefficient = 51.6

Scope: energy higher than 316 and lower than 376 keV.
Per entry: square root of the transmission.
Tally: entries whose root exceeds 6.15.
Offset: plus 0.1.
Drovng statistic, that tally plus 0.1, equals 2.1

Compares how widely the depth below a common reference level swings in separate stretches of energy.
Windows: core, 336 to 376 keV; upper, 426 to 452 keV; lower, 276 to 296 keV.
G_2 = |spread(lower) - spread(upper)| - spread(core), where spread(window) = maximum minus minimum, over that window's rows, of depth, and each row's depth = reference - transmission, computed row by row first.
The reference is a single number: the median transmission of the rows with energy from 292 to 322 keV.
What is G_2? -4.4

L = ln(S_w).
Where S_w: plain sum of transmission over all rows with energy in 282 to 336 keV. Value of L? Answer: 6.0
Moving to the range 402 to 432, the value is 5.3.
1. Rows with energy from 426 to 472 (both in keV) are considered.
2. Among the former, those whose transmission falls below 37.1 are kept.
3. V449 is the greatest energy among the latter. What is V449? 464 keV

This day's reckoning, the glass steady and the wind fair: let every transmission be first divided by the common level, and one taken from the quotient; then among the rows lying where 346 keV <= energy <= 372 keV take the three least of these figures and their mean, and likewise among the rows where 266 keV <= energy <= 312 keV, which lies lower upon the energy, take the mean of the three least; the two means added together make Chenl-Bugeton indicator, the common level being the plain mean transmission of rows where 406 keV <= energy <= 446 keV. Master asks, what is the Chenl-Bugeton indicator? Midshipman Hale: -0.13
